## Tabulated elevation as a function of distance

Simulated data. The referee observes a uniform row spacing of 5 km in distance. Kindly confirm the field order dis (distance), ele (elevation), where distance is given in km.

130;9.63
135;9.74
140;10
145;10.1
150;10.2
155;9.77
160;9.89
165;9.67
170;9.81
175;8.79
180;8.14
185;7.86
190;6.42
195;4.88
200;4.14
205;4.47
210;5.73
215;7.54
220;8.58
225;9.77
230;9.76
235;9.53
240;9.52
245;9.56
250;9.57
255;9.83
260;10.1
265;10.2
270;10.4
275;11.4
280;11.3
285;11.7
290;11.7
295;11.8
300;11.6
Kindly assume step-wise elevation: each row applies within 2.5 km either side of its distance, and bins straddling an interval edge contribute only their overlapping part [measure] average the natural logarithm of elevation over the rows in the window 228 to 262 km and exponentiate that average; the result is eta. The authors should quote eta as 9.7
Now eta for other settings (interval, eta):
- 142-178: 9.7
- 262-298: 11.2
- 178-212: 5.8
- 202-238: 7.6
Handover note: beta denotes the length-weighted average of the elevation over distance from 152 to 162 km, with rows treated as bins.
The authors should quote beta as 9.8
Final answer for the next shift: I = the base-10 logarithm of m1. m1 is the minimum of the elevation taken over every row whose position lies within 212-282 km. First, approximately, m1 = 7.54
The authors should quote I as 0.88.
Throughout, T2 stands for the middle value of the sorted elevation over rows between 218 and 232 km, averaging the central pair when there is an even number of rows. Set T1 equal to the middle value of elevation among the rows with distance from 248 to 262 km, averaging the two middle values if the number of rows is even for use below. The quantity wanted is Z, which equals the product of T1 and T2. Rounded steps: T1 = 9.8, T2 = 9.76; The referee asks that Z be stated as 96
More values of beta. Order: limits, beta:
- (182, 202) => 5.9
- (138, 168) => 9.9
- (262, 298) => 11.2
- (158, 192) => 8.7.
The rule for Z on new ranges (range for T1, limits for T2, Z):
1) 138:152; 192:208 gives 45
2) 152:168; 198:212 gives 44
